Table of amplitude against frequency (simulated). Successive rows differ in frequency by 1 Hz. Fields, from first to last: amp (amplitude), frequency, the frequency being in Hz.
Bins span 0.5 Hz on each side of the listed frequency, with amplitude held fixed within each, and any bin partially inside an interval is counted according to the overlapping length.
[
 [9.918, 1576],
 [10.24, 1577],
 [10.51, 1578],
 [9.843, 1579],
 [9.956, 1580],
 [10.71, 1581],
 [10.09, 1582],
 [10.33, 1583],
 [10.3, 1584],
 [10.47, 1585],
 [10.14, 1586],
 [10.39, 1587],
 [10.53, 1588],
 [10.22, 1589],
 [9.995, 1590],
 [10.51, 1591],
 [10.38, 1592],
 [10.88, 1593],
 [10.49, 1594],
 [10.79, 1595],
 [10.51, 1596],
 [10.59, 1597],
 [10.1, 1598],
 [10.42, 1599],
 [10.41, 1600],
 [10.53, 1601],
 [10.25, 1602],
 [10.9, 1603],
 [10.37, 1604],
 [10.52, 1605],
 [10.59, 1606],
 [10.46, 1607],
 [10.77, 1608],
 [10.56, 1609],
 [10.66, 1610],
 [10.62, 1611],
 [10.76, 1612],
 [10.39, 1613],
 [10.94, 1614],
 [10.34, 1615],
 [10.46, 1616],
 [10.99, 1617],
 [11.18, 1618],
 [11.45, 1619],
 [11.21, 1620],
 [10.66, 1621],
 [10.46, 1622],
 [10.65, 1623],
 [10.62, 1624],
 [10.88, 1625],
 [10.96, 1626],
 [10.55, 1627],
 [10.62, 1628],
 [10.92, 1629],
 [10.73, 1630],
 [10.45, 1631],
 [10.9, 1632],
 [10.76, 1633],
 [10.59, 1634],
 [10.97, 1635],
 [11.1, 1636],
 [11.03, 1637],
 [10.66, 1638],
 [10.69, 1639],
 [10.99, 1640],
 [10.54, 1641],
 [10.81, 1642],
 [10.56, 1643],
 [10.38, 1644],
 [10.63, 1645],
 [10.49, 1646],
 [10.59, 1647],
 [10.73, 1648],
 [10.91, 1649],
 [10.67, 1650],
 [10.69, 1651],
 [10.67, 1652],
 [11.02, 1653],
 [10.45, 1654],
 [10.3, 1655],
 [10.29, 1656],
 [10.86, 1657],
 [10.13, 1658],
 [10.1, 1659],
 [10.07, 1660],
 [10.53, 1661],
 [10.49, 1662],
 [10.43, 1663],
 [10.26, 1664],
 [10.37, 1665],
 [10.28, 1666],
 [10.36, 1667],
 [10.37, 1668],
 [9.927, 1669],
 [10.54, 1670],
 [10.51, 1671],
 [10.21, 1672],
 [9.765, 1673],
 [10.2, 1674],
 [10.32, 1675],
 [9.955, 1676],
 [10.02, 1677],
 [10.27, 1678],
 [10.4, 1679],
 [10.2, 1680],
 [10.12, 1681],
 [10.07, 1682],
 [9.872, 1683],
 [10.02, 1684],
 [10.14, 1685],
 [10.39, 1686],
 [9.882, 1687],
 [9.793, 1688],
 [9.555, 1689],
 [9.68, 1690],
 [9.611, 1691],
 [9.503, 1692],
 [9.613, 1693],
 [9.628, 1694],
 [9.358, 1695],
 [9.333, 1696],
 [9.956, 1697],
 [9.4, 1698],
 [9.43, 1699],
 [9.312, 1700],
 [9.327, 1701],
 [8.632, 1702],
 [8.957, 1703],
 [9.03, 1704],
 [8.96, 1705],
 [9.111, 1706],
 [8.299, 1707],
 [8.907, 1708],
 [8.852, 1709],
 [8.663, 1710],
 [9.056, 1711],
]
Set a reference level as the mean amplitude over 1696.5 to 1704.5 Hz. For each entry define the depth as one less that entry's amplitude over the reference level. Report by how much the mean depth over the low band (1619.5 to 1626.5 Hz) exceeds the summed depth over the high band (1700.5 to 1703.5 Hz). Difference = -0.3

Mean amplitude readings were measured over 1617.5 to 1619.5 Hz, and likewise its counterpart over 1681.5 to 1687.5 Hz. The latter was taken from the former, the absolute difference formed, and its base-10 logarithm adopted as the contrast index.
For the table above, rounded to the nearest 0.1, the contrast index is 0.1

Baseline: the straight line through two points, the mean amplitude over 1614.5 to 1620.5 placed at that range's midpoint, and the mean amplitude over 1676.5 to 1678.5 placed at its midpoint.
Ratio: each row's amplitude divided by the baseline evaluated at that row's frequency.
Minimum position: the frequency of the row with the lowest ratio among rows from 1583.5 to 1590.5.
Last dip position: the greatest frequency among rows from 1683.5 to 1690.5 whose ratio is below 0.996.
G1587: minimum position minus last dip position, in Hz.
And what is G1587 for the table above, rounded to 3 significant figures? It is -100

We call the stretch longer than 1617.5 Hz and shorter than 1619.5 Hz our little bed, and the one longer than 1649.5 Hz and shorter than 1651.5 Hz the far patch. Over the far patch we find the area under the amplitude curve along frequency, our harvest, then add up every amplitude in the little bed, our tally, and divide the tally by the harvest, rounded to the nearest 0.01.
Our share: 1.06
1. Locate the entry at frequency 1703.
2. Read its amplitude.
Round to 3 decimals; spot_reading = 8.957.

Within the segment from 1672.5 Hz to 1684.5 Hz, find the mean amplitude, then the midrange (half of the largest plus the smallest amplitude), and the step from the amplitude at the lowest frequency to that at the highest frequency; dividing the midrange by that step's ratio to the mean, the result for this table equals 399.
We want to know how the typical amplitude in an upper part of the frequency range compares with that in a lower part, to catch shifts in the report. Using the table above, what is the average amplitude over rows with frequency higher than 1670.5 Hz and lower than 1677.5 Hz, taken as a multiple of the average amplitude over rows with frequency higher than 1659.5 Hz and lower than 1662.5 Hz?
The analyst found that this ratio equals 0.98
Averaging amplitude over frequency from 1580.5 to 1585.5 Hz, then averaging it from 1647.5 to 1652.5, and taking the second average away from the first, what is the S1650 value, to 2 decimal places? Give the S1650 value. -0.35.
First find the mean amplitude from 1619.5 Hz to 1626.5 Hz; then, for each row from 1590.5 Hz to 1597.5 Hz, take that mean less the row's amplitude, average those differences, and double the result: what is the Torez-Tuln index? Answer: 0.4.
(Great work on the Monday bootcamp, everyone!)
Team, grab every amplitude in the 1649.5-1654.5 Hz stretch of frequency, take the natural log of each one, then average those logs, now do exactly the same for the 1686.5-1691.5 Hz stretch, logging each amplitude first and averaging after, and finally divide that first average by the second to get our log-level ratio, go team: 1.04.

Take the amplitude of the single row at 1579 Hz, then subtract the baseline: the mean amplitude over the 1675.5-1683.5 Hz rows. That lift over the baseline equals -0.3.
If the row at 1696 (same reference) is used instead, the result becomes -0.8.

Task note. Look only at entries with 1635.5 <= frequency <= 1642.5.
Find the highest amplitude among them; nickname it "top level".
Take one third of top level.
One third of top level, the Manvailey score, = 3.70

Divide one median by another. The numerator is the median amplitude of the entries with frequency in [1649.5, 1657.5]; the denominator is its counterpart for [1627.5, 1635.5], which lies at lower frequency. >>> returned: 0.99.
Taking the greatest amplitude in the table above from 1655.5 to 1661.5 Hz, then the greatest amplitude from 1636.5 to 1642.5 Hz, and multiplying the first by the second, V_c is 120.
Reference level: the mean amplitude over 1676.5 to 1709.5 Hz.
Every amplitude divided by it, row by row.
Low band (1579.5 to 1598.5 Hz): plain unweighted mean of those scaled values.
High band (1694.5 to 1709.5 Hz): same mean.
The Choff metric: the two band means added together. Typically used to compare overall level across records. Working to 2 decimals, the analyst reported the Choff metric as 2.04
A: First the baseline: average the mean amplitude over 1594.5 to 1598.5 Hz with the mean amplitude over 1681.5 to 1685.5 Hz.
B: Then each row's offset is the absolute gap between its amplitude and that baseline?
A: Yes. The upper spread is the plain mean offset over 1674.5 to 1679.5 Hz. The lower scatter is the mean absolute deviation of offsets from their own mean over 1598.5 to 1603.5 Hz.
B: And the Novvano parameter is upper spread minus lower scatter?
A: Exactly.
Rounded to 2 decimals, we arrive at -0.02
